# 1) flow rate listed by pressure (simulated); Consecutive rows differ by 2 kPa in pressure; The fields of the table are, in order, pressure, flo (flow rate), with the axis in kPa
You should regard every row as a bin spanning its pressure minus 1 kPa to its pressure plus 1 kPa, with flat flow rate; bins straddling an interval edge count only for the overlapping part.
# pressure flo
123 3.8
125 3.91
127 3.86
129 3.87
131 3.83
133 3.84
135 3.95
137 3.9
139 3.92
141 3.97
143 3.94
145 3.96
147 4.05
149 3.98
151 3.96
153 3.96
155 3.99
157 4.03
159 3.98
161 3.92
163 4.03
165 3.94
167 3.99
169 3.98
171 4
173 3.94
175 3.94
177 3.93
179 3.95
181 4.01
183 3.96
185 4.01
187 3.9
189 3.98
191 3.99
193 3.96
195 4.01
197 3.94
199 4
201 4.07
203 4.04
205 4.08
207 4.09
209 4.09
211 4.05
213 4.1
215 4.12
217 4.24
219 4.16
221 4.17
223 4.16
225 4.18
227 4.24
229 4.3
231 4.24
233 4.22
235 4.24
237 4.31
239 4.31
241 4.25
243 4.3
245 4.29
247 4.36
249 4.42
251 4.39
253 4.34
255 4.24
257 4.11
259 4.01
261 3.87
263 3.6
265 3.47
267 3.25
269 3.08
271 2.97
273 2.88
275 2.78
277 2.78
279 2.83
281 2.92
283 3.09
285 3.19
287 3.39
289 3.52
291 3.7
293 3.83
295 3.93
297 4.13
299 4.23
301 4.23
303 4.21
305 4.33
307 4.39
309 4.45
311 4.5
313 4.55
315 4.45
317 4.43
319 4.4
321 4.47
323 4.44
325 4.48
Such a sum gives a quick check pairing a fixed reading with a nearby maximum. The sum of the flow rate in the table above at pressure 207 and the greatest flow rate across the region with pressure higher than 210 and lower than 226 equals 8.33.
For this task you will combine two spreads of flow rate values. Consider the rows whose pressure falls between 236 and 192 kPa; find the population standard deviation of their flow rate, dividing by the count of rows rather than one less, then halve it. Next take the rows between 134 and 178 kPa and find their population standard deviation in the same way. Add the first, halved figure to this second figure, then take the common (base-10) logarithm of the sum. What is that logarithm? -1.062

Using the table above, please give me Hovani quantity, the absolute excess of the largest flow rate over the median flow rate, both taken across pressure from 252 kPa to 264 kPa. 0.28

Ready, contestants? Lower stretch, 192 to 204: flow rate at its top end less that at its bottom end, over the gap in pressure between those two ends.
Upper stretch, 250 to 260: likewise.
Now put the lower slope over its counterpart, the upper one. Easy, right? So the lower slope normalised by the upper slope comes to -0.17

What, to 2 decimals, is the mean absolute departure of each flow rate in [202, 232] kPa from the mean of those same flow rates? 0.06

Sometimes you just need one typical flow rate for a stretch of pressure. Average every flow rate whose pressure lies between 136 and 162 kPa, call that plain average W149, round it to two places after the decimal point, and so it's 3.97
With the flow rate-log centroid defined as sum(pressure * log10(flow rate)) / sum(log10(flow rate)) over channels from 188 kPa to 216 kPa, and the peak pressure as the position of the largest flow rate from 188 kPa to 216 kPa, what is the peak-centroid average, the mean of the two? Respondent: 208.5 kPa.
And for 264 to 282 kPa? 268.9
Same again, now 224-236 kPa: 229.5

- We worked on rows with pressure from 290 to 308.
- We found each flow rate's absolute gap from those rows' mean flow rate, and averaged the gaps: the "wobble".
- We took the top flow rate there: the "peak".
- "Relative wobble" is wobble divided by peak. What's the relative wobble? 0.0439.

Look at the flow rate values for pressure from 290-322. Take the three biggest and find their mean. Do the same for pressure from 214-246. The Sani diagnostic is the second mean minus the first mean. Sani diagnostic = -0.20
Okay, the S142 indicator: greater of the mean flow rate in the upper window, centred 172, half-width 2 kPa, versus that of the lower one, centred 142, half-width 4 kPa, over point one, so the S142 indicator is 39.7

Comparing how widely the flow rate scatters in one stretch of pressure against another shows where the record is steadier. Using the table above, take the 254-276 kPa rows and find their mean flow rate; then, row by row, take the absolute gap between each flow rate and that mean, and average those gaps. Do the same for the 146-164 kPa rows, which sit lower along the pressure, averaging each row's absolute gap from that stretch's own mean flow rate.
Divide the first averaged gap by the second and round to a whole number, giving 14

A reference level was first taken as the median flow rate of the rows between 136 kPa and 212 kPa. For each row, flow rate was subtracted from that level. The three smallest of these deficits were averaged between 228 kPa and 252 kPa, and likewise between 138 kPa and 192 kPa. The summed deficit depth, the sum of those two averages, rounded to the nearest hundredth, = -0.47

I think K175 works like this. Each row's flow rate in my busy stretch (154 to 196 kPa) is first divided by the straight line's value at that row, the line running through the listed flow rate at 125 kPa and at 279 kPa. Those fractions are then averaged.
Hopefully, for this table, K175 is 1.12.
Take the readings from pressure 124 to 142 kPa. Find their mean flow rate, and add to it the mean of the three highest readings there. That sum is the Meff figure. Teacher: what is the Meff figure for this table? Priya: 7.8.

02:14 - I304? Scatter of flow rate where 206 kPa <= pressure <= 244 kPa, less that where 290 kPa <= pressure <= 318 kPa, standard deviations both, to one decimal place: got -0.2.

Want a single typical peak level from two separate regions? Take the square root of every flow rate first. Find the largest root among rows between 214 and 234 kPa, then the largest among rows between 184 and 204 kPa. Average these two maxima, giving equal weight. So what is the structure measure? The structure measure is 2.05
